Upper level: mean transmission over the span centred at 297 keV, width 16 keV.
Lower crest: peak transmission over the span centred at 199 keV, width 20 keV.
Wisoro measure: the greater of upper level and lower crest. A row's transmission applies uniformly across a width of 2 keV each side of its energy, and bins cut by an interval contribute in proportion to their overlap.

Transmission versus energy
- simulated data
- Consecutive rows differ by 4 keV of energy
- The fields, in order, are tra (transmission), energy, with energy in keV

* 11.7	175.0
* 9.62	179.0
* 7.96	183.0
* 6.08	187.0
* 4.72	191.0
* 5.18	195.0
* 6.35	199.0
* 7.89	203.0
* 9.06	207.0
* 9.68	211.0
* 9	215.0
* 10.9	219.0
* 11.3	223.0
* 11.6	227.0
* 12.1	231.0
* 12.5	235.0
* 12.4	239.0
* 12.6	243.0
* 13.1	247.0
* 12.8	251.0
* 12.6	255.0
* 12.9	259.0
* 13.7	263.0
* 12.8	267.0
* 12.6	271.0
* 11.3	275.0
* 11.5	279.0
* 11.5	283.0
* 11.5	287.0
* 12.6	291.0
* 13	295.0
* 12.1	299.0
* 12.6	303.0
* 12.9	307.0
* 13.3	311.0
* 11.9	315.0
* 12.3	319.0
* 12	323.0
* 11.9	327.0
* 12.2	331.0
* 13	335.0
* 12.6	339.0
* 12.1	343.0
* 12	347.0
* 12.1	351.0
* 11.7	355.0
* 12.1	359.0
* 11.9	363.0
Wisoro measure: 12.6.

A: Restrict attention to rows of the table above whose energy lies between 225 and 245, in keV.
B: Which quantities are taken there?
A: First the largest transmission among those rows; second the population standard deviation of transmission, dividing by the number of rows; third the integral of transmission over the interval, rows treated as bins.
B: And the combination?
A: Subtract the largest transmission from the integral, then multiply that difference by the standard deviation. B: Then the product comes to 84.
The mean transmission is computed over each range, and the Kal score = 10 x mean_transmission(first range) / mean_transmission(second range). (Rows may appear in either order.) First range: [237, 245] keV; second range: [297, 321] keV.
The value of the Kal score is 10.0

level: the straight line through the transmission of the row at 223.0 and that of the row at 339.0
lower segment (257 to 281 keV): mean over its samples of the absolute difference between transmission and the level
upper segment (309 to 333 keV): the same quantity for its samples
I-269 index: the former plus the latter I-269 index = 1.5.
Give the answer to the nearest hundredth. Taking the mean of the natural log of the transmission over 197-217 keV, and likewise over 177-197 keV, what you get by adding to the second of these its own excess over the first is 1.62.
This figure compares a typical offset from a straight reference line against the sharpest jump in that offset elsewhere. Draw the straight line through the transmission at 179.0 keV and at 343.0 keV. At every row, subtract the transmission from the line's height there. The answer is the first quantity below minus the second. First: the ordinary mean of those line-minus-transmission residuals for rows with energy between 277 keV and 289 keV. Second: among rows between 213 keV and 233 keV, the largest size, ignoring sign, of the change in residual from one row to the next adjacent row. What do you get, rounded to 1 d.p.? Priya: -2.1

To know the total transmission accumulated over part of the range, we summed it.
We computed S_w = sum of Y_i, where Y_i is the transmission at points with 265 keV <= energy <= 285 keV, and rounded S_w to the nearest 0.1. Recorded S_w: 59.7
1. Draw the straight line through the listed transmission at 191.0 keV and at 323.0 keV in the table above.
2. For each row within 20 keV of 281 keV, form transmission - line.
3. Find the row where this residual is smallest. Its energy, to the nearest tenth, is 299.0 keV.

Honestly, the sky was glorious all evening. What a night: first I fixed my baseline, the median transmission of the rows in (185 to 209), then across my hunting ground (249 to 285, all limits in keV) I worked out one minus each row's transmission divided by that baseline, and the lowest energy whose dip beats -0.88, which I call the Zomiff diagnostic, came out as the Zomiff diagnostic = 275.0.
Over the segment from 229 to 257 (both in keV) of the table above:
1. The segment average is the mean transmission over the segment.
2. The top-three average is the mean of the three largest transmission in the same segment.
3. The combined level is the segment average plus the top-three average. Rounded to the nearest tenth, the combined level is 25.4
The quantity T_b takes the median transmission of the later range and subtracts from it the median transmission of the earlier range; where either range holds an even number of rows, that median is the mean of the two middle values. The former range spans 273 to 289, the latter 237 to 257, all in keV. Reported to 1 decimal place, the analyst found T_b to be -1.1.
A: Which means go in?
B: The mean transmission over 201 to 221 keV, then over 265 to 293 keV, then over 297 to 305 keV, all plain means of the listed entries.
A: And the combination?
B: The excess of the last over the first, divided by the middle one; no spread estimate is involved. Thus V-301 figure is 0.25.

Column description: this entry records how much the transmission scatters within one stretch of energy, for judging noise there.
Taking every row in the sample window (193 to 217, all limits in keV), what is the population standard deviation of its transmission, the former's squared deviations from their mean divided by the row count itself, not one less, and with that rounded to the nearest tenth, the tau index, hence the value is 1.6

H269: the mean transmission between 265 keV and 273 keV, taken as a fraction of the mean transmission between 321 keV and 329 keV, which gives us 1.1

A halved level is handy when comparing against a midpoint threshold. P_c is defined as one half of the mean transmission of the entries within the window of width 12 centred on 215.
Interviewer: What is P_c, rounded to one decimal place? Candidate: 4.9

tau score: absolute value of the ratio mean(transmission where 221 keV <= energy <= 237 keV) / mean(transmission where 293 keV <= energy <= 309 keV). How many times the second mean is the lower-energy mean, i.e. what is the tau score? 0.94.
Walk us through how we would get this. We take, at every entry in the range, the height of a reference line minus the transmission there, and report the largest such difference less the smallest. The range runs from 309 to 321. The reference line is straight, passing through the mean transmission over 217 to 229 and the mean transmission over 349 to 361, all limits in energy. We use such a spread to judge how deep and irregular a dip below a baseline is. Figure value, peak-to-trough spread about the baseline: 1.4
